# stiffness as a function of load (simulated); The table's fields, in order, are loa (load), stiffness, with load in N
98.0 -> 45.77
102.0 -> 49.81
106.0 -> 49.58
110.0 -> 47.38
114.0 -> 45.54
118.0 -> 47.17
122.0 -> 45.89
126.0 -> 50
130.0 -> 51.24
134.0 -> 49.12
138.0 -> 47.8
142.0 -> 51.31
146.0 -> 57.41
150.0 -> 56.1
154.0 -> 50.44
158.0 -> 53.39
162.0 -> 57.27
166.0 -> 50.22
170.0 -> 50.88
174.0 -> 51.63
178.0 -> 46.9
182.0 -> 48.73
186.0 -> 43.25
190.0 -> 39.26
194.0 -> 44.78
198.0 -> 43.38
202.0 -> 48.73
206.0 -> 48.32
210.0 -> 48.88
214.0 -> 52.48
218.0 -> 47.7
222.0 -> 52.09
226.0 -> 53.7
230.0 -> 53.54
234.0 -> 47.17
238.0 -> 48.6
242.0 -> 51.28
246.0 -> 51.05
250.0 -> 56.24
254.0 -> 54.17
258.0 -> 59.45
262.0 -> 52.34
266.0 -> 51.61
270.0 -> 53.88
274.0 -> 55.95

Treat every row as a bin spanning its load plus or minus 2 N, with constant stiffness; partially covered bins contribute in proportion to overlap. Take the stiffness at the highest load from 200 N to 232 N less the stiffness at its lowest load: 5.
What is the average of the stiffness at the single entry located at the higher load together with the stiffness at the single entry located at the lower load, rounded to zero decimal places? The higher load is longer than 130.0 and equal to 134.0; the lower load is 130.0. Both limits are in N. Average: 50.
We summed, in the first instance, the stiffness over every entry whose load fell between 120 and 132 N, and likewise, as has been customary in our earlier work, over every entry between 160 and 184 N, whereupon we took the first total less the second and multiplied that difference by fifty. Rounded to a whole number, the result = -7925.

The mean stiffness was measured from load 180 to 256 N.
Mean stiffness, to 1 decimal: 49.1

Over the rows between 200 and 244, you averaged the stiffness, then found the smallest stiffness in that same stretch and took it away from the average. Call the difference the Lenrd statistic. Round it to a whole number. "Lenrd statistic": 3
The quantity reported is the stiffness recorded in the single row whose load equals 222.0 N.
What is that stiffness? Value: 52.09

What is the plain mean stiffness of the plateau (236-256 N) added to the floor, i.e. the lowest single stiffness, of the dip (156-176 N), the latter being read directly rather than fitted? 102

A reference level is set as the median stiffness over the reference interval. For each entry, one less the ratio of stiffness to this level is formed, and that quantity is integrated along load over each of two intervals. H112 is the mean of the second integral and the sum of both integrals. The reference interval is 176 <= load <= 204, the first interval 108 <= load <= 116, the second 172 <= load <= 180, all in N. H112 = -0.95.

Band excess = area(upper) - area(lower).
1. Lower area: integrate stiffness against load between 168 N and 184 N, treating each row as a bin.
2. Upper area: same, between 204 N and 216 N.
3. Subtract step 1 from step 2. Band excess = -194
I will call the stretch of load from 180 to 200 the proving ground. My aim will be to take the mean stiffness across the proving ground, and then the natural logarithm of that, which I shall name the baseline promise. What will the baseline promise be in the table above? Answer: 3.78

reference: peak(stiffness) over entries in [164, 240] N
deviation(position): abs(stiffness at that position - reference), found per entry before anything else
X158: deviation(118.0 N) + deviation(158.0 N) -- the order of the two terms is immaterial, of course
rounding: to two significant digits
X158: 6.8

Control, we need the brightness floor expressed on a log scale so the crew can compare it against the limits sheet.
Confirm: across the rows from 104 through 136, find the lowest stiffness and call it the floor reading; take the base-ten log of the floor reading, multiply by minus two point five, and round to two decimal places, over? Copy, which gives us -4.15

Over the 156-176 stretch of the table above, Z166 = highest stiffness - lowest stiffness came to 7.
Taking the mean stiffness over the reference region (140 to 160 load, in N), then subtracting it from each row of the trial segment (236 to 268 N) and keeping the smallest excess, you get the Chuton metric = -5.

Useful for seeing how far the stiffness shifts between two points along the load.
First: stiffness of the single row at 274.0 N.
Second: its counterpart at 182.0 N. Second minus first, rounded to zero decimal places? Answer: -7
